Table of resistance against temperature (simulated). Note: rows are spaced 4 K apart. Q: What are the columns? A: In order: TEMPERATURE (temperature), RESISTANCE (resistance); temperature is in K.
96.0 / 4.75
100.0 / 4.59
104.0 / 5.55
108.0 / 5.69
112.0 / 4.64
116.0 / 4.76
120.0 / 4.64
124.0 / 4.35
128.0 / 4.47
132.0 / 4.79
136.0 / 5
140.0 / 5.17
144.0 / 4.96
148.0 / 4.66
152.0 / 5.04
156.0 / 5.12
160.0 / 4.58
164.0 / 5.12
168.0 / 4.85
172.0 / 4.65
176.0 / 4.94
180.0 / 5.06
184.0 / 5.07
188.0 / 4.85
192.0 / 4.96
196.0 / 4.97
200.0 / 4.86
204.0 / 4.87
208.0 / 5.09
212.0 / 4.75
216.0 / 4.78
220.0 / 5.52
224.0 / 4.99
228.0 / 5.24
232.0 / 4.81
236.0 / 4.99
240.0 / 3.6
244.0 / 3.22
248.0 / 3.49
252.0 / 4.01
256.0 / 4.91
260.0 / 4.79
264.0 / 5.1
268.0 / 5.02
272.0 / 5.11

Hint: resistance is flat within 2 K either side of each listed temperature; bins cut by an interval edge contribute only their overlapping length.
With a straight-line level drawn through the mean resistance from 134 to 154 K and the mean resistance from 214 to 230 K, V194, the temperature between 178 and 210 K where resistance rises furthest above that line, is 184.0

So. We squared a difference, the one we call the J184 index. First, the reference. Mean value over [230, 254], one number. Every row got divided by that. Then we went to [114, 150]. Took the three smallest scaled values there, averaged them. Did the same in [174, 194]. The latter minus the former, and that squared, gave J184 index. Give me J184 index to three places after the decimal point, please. 0.011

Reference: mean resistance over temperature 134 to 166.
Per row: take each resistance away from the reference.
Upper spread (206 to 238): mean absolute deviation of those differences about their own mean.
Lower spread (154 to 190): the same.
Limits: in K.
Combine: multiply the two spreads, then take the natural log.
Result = -3.44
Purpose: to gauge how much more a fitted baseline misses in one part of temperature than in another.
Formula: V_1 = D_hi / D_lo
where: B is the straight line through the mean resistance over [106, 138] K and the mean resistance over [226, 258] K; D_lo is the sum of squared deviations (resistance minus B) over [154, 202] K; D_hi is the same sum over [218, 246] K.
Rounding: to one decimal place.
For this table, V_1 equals 2.4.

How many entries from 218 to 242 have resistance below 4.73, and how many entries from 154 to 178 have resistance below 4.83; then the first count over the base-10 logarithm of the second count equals 3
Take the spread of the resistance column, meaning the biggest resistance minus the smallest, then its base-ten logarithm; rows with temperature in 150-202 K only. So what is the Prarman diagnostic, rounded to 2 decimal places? -0.27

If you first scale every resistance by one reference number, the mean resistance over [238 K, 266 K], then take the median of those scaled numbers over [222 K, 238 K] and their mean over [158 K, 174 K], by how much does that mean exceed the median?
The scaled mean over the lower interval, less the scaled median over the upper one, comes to -0.046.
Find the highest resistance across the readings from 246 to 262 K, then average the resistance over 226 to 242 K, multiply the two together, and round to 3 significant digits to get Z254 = 22.9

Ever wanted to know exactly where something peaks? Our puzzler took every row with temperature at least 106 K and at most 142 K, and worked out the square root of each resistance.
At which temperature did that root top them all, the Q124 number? 108.0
